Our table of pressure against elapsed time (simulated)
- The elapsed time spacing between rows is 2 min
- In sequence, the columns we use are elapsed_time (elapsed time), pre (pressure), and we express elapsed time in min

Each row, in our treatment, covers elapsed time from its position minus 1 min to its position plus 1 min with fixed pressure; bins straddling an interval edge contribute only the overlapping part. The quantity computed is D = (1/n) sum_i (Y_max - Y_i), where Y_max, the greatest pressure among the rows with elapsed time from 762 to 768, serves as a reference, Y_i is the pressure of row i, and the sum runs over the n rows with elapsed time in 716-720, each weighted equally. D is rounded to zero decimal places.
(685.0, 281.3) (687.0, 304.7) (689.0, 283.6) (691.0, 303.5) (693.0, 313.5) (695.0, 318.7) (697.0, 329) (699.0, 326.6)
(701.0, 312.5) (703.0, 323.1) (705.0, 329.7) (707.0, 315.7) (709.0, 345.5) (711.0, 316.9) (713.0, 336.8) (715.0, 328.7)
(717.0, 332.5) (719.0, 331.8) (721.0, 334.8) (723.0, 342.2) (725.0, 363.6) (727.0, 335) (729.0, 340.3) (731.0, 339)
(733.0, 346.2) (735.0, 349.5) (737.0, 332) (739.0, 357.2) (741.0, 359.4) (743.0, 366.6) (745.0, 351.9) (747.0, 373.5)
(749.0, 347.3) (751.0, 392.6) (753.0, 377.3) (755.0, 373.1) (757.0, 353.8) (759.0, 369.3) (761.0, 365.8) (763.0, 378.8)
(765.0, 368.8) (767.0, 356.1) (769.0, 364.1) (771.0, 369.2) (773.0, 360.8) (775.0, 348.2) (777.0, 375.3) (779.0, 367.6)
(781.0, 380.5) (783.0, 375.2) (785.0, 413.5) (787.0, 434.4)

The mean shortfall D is 47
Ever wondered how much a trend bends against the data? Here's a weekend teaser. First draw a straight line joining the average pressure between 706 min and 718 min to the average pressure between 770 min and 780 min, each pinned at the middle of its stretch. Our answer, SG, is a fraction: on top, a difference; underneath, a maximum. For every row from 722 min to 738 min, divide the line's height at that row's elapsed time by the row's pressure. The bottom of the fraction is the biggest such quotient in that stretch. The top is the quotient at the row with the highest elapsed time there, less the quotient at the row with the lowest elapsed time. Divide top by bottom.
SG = 0.052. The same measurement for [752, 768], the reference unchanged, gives 0.077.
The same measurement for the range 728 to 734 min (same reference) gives -0.011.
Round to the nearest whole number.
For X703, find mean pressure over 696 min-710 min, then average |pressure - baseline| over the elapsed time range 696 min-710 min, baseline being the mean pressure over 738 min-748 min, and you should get 36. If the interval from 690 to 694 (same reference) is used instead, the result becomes 53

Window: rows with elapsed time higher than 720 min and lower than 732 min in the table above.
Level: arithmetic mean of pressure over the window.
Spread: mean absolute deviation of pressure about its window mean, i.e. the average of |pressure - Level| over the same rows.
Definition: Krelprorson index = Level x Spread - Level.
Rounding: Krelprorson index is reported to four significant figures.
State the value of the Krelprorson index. 2068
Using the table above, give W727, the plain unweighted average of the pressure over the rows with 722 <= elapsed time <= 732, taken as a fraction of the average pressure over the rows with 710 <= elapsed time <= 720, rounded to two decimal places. 1.04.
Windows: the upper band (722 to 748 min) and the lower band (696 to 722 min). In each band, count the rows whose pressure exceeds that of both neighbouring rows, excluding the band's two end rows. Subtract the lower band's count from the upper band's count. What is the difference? 0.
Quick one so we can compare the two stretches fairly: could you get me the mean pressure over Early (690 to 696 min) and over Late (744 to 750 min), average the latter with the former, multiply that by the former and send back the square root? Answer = 323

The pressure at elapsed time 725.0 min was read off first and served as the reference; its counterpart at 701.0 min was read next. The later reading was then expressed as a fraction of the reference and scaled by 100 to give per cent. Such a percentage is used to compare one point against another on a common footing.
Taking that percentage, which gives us 86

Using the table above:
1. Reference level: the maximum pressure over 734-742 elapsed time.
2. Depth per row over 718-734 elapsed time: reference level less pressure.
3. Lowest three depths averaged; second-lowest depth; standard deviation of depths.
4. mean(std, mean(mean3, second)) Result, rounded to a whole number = 10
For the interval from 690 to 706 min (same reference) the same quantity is 20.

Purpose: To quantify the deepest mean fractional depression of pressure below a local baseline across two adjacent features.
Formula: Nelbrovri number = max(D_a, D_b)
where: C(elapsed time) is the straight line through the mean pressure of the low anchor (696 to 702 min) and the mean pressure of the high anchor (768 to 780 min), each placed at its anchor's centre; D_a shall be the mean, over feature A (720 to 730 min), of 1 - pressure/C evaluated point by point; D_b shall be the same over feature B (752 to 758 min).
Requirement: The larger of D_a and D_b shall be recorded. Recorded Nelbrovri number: -0.018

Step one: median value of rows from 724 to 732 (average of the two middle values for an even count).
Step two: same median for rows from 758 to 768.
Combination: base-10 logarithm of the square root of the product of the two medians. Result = 2.55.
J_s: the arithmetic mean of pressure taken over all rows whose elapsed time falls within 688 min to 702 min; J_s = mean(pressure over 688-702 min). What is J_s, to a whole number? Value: 312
